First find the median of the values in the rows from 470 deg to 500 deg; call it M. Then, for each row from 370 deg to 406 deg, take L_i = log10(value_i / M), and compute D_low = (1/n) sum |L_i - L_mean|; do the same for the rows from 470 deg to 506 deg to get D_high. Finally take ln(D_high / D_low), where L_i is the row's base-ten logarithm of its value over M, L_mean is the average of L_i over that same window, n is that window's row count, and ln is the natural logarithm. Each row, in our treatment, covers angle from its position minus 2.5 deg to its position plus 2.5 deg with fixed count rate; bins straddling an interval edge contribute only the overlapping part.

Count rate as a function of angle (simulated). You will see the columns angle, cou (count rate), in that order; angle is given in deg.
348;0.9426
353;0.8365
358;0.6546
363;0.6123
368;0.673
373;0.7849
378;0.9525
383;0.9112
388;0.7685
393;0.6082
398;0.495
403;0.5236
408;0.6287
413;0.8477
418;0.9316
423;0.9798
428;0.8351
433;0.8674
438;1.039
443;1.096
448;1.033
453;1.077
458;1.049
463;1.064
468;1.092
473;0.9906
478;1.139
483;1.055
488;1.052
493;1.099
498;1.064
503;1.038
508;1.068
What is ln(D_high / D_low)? -2.0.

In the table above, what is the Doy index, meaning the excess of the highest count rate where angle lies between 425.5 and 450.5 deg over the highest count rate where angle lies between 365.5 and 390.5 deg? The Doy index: 0.14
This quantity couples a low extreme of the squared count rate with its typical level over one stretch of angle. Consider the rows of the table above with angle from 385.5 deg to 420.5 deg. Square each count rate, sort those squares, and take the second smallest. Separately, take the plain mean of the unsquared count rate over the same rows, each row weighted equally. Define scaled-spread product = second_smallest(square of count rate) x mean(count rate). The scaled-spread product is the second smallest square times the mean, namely 0.19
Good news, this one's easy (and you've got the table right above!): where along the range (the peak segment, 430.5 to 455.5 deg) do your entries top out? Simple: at 443 deg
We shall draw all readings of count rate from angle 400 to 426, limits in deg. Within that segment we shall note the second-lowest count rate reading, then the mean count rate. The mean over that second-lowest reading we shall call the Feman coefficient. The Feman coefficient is 1.24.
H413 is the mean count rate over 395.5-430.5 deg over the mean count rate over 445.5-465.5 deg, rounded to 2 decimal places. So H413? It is 0.71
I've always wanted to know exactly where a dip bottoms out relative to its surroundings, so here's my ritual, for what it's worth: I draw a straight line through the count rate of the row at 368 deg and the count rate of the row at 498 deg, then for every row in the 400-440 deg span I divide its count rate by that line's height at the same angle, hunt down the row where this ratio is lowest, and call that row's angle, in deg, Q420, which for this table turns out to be 403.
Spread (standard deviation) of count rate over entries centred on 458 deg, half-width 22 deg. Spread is 0.04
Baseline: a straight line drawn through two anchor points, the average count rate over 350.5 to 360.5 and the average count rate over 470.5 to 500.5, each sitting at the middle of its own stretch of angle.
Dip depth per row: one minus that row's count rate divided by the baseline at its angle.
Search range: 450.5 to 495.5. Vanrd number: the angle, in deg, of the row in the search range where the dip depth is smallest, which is 453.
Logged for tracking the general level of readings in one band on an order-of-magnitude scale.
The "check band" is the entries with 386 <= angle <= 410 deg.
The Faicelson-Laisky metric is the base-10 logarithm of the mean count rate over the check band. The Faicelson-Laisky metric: -0.22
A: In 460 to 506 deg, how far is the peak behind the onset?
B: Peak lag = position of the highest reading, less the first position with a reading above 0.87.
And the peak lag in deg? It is 15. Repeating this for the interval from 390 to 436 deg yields 5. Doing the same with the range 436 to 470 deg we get 5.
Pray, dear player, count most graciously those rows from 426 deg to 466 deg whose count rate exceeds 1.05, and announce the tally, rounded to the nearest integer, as 3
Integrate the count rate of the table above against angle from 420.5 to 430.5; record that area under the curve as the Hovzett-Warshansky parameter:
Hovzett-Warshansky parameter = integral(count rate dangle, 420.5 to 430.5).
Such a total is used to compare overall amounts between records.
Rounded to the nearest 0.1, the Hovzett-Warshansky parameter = 9.1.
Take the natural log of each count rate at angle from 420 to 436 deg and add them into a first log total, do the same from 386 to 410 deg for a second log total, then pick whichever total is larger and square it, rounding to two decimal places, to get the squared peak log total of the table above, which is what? 0.12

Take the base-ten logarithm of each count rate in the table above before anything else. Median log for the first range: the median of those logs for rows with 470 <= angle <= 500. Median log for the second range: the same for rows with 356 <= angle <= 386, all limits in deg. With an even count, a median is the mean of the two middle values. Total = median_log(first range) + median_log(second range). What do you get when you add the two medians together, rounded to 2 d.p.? -0.11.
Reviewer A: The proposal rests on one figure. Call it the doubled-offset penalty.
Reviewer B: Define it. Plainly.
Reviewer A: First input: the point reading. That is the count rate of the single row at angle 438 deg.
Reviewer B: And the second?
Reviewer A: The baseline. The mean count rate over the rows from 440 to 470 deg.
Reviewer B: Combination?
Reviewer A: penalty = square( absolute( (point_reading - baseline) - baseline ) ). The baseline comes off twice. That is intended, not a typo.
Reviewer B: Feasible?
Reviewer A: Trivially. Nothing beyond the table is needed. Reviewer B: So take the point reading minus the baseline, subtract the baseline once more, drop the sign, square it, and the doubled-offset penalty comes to 1.2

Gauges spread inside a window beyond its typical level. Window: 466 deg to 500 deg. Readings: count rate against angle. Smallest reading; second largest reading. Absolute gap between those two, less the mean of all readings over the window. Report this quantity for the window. -1.0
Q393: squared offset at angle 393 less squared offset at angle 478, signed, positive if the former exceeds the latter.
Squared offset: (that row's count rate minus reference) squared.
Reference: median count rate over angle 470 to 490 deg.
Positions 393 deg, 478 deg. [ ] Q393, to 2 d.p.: 0.19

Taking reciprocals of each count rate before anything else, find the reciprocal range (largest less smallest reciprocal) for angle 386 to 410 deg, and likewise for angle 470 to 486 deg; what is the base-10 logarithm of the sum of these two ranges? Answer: -0.1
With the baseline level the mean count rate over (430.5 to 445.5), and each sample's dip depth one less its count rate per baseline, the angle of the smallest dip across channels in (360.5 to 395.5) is 378 deg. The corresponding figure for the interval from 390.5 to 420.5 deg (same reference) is 418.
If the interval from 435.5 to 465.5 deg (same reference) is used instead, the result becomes 443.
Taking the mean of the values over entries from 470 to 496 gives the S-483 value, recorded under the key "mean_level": 1.07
